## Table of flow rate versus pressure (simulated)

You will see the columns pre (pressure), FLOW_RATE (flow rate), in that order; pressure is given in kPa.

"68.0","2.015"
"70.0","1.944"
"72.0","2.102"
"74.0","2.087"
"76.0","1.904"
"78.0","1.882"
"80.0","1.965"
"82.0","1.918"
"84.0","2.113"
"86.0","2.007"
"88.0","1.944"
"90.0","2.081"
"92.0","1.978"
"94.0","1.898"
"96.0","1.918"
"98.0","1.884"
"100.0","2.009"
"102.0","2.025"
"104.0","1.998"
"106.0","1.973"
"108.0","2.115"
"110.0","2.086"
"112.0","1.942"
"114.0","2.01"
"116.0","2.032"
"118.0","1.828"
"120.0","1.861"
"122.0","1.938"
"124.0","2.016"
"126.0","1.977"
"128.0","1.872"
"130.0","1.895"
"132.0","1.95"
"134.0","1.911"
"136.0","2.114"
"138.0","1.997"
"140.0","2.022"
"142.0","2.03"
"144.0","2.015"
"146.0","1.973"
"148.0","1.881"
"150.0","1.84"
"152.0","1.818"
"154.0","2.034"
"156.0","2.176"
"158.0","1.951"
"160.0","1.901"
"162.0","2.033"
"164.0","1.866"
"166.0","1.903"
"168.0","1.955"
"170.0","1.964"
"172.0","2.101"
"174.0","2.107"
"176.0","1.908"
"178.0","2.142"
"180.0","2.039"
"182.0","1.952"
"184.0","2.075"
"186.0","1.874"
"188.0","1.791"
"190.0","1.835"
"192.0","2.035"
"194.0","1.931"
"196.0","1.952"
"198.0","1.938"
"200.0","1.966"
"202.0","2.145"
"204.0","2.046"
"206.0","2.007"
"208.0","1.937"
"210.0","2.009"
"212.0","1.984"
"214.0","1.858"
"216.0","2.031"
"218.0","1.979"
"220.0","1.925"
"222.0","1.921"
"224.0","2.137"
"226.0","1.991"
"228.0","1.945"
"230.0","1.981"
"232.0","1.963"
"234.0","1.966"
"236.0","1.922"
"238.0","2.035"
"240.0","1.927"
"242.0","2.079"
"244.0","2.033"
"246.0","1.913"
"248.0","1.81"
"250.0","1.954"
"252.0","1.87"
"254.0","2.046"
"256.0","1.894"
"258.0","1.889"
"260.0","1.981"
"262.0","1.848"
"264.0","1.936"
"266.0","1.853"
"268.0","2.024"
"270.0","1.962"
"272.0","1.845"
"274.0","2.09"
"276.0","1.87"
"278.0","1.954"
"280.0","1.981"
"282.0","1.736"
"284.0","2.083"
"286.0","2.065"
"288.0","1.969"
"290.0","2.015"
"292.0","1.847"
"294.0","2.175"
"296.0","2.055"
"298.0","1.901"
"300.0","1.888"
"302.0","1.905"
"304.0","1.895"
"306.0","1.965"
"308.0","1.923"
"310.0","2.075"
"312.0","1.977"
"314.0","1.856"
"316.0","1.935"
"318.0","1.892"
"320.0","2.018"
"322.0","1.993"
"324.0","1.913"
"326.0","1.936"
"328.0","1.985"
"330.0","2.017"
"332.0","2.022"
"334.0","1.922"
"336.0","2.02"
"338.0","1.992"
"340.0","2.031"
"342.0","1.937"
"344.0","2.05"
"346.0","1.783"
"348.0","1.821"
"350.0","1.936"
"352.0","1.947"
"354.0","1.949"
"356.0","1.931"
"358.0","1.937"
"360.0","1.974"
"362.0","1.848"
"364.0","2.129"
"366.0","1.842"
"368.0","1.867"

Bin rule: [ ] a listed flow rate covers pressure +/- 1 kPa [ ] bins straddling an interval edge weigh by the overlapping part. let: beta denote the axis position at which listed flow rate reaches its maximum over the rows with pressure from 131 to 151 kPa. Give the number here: 136.0 kPa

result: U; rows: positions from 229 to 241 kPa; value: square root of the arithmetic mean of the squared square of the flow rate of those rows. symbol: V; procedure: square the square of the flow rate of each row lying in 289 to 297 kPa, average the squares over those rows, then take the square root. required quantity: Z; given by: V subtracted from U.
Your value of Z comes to -0.27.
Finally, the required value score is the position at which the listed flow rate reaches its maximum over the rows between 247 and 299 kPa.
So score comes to 294.0 kPa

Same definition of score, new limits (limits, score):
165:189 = 178.0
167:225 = 202.0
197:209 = 202.0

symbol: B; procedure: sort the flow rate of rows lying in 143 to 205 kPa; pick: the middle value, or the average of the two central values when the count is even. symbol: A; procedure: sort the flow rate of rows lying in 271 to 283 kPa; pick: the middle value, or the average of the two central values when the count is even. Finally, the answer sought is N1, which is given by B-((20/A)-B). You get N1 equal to -6.55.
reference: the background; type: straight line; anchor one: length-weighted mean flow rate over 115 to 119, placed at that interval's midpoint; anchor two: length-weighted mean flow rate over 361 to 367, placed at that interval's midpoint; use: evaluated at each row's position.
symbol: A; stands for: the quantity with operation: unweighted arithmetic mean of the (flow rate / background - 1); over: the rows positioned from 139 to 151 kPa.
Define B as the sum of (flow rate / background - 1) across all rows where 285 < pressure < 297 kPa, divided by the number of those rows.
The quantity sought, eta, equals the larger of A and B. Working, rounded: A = 0.015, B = 0.043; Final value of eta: 0.043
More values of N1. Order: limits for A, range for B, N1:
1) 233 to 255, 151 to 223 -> -6.32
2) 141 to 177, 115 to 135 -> -6.36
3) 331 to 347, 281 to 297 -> -5.90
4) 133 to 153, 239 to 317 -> -6.20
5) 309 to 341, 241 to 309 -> -6.17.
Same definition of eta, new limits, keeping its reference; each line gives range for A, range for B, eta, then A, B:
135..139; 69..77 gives 0.065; 0.065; 0.042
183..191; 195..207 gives 0.039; -0.020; 0.039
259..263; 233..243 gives 0.026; -0.011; 0.026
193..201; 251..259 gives 0.007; 0.007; -0.006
